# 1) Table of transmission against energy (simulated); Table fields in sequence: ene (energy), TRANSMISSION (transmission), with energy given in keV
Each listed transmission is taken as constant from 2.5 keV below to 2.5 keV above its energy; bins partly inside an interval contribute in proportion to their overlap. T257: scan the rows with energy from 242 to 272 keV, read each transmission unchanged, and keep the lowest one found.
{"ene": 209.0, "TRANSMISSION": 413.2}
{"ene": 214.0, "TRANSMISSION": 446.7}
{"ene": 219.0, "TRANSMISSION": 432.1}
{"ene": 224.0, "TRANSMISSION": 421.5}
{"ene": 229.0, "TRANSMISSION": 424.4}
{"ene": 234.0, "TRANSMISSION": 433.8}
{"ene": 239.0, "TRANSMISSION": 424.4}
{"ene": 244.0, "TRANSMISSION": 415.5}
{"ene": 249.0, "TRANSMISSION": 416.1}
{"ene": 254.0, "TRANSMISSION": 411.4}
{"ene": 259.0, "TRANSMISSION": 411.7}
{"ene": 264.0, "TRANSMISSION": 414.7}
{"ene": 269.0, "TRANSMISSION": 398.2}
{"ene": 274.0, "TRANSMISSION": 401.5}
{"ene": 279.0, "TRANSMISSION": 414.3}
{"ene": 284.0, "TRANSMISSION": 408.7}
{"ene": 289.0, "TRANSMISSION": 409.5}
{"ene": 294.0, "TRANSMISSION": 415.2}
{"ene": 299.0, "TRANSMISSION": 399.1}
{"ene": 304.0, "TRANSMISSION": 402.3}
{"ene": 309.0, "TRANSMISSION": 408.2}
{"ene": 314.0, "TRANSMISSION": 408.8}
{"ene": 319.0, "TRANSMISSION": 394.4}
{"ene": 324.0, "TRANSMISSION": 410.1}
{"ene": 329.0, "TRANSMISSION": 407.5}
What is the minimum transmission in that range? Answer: 398.2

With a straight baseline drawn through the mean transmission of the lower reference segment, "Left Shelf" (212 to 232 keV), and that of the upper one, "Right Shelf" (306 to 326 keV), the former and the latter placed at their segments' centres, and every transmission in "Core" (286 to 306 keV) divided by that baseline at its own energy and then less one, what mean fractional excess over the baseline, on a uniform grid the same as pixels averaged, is -0.010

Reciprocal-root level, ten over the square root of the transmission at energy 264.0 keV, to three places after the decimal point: 0.491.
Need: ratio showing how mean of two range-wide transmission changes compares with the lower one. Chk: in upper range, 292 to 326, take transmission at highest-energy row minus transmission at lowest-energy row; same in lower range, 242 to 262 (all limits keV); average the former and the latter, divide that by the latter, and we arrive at 1.2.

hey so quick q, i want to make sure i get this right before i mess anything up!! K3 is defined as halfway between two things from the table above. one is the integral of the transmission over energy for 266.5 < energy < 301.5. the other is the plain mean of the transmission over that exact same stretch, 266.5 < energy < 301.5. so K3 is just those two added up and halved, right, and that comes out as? 7320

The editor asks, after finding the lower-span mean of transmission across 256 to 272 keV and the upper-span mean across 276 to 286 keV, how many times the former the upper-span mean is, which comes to 1.01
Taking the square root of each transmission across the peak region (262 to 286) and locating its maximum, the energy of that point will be 264.0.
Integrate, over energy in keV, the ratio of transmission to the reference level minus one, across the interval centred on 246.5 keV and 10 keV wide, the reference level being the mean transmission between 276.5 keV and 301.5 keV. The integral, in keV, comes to 0.16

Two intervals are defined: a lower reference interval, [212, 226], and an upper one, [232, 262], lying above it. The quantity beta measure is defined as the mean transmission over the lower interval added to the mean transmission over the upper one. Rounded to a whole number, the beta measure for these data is 852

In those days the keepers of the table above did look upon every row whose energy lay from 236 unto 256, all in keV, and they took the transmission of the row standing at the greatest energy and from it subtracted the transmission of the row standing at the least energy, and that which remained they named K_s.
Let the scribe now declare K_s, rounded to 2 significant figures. -13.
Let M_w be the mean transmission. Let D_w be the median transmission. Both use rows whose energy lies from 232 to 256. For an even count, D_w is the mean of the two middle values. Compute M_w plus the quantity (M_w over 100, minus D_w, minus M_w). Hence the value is -412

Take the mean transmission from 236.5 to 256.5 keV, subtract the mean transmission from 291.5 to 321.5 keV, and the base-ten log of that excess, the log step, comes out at 1.09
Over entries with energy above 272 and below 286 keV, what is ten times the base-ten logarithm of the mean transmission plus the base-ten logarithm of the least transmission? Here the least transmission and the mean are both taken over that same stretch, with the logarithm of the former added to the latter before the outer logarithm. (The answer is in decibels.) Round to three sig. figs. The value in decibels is 26.1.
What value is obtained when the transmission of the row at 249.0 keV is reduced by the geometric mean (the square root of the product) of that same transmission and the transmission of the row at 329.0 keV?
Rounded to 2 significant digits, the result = 4.3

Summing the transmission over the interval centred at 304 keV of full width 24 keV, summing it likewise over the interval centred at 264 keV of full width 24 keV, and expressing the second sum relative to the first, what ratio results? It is 1.00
